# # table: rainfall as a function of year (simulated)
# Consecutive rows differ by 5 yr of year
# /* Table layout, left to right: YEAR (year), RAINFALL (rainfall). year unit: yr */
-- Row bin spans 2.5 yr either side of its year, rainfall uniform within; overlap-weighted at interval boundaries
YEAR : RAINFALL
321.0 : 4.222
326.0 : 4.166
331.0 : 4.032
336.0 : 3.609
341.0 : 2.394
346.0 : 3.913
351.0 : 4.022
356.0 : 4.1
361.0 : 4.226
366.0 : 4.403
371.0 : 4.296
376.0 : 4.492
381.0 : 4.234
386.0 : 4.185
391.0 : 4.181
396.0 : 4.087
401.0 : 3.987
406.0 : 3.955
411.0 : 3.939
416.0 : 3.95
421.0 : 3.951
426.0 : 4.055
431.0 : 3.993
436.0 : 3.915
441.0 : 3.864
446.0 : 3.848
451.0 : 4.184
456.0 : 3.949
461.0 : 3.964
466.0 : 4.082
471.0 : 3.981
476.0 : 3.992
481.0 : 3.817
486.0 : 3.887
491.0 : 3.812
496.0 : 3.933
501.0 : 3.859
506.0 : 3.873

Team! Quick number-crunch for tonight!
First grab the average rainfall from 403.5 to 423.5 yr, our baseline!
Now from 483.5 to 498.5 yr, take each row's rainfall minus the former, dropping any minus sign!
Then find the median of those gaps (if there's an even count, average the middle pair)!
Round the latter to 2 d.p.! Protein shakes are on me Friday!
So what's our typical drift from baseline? 0.06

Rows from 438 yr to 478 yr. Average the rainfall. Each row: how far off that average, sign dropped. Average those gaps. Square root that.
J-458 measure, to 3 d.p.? 0.278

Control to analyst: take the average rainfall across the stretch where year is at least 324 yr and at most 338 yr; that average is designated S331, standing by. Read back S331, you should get 3.94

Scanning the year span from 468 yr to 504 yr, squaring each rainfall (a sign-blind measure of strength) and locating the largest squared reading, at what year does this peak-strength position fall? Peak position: 476.0 yr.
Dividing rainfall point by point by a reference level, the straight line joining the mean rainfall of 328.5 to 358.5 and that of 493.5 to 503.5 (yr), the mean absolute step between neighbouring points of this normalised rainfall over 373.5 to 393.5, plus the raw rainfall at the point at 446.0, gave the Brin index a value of 3.88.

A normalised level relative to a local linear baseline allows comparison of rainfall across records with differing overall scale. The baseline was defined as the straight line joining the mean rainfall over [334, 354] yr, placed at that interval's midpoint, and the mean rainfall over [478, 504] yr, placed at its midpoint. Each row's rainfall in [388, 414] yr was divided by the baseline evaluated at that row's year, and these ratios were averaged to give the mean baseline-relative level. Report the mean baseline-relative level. 1.11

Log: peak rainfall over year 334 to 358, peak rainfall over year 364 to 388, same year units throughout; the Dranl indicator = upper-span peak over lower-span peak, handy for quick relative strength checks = 1.096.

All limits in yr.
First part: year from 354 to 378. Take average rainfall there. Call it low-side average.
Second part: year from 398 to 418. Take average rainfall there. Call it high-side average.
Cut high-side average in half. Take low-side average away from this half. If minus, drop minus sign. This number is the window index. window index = 2.32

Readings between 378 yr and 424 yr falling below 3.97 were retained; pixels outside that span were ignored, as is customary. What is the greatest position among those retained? 421.0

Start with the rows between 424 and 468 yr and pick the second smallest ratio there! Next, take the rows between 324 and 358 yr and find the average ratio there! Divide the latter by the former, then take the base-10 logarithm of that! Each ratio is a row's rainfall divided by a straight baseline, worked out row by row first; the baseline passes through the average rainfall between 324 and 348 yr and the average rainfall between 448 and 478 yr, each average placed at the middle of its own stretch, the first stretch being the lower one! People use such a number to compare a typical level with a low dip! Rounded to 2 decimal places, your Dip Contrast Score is 0.02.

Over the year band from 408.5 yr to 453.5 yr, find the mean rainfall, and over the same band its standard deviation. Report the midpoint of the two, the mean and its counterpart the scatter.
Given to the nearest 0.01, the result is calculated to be 2.03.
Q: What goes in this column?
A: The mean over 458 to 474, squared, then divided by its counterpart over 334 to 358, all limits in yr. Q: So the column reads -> 4.46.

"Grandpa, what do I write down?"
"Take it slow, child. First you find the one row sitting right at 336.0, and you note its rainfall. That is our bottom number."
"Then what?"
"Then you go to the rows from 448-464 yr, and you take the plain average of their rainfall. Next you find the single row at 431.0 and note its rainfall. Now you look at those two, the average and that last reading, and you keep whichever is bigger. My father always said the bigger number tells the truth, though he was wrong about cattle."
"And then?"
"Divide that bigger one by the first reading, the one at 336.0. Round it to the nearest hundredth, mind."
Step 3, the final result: 1.12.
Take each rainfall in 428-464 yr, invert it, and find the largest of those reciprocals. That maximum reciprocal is 0.260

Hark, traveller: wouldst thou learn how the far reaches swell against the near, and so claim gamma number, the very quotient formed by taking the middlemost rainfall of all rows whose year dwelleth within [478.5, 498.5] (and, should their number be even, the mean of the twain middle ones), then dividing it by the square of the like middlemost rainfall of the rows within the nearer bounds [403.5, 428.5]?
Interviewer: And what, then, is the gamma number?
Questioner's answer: 0.247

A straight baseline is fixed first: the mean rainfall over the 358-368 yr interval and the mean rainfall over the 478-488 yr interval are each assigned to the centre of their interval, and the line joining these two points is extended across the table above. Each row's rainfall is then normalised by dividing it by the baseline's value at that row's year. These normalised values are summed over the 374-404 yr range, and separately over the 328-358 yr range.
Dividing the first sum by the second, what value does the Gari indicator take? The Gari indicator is 1.2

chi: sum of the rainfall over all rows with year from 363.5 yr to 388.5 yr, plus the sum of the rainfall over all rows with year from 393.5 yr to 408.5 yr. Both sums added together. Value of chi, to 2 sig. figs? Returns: 34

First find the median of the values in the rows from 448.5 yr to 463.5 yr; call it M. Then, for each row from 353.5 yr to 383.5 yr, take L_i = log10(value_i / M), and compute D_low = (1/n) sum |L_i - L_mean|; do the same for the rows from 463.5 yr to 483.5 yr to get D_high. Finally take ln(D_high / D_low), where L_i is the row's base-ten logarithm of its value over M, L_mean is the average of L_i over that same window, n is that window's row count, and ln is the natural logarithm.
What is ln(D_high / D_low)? -0.2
